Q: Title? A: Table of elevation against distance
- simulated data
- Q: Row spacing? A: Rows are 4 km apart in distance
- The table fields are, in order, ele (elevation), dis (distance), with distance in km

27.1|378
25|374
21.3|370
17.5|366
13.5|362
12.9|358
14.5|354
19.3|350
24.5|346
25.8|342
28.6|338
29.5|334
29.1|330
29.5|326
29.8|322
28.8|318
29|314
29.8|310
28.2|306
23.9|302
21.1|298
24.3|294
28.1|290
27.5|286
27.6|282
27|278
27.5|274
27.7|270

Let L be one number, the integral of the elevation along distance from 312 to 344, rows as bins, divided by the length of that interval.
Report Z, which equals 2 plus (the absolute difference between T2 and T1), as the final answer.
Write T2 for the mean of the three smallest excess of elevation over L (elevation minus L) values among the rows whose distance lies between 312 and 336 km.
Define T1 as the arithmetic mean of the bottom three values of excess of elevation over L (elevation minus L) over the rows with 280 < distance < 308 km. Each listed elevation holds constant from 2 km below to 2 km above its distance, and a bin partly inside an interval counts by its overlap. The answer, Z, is 8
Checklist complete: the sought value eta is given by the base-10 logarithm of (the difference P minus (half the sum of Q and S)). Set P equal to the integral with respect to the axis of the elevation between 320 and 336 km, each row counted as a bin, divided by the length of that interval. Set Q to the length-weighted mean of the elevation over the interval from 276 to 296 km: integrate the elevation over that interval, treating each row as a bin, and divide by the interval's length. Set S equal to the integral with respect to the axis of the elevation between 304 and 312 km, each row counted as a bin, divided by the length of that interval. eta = 0.2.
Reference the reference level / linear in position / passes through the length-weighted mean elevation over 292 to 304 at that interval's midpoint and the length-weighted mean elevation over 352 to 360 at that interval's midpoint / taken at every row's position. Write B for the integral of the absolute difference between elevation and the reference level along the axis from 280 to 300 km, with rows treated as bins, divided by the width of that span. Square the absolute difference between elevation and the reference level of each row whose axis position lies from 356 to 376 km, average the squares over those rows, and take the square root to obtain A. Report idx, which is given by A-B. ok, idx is 6.0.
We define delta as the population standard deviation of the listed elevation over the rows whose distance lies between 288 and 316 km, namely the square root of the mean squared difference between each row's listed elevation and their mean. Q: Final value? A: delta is 3.00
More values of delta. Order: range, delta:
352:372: 3.11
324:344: 1.39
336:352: 3.37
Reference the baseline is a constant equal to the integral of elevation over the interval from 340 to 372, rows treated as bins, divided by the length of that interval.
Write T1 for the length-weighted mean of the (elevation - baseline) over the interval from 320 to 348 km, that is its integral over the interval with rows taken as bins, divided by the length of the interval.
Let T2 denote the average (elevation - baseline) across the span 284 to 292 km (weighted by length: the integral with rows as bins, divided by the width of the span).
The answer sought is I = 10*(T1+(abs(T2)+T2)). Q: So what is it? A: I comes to 277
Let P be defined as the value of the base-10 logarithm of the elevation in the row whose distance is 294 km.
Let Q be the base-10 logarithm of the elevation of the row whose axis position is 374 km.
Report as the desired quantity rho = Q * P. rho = 1.94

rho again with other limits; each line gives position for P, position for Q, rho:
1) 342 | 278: 2.02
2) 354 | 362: 1.31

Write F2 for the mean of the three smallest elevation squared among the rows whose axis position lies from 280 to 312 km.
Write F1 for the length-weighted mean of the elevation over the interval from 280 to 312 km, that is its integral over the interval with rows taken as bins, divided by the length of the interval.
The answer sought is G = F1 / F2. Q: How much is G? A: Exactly 0.049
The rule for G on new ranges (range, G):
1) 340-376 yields 0.104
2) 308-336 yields 0.035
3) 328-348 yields 0.040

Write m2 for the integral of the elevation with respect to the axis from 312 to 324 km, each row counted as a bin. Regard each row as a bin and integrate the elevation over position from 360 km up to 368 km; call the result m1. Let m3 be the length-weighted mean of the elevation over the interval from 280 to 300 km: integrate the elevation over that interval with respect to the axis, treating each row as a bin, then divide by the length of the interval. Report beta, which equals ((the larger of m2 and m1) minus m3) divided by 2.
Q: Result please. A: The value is 162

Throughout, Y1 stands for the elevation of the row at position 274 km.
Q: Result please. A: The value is 27.5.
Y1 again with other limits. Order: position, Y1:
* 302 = 23.9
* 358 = 12.9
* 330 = 29.1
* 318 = 28.8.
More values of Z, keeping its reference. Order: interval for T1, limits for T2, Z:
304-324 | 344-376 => 17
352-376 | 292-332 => 11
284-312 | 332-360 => 10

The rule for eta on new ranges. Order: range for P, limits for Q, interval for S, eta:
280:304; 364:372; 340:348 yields 0.5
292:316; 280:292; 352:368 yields 0.7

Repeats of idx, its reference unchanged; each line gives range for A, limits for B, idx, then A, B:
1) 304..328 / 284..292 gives 6.0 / 9.1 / 3.1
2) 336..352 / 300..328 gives 1.4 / 9.3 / 7.9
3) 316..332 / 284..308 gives 7.7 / 10.5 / 2.8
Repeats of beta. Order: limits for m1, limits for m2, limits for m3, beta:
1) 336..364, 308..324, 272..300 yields 265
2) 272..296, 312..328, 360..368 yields 316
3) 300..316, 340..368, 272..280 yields 242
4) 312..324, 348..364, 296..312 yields 162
